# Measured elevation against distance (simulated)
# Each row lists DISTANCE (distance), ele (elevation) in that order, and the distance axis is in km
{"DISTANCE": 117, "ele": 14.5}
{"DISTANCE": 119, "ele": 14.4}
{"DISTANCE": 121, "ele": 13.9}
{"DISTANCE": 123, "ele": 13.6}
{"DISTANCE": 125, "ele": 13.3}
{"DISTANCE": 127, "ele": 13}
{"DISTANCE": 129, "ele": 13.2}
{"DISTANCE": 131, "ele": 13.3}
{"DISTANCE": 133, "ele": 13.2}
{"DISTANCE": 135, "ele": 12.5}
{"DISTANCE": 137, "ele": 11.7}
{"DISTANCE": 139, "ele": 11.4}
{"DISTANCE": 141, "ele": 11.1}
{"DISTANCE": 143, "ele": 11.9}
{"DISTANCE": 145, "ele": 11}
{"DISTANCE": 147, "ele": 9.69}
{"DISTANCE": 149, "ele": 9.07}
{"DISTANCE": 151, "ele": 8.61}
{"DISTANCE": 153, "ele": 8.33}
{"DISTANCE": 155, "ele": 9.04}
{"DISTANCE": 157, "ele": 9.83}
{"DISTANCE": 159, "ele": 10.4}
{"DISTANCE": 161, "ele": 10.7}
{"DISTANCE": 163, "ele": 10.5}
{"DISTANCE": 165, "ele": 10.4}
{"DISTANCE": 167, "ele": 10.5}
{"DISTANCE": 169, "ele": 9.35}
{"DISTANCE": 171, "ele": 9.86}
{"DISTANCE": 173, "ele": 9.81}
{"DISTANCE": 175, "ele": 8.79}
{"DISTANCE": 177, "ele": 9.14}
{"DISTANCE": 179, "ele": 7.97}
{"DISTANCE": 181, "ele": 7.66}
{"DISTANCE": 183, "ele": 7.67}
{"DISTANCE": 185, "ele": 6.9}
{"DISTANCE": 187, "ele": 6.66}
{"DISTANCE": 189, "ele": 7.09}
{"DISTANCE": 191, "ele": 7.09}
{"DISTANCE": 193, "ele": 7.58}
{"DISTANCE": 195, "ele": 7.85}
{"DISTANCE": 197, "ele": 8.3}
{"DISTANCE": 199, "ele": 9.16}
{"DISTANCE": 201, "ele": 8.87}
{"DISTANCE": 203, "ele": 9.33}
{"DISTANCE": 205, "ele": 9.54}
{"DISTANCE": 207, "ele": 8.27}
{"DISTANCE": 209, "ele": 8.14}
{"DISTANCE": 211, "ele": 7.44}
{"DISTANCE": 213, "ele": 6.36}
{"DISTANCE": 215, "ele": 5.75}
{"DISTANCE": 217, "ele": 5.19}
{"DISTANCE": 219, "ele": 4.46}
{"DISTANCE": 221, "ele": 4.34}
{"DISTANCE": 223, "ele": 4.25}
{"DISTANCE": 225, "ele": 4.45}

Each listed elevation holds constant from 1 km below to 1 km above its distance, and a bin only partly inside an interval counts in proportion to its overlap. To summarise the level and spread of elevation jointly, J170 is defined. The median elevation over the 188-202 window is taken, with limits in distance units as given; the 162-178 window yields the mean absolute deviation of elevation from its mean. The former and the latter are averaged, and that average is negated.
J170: -4.19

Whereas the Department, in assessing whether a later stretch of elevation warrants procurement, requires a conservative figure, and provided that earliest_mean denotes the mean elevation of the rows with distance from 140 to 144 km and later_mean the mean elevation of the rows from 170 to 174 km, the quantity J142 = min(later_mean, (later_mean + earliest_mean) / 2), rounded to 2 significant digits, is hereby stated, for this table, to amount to 9.8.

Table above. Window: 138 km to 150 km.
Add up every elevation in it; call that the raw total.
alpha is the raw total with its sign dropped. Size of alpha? 64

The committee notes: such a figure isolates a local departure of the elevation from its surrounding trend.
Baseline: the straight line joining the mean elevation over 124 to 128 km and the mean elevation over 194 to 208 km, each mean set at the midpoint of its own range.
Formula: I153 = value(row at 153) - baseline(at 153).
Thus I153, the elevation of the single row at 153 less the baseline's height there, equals -3.2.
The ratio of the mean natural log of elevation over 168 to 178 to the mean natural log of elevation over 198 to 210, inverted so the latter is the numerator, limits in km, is 0.97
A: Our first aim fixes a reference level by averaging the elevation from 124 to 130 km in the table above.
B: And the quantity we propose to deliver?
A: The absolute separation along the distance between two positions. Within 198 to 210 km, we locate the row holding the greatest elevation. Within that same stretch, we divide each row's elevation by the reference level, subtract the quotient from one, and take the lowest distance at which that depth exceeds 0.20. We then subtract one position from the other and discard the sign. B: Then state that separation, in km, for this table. 6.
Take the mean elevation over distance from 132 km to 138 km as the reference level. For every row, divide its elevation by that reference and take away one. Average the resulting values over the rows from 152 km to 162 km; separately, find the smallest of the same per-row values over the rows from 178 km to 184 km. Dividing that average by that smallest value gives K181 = 0.58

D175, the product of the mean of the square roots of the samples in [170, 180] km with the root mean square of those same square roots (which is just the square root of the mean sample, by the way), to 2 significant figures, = 9.1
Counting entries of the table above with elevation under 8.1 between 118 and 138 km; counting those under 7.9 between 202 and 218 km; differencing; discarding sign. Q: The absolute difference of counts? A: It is 4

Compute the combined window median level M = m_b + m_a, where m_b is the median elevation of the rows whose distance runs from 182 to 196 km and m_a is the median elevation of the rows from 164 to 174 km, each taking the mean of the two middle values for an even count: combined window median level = 17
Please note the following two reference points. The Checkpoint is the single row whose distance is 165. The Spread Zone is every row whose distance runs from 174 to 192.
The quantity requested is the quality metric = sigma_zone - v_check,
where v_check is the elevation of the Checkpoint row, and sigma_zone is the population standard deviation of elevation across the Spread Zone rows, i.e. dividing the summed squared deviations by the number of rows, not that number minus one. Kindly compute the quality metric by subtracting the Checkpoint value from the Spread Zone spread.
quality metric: -9.6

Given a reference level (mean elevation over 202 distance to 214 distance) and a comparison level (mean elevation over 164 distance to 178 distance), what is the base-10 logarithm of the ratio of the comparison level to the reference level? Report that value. 0.07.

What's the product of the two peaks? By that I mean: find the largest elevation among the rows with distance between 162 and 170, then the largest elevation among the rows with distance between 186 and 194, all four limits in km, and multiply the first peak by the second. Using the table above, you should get 80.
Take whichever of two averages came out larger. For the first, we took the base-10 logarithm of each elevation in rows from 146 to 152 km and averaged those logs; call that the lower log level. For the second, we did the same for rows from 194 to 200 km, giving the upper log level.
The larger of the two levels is 0.96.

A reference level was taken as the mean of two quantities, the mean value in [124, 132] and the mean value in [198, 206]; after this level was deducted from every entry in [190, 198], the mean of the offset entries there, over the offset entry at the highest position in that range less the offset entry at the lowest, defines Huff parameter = -2.9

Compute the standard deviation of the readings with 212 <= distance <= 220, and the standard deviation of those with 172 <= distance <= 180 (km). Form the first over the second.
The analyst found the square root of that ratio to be 1.0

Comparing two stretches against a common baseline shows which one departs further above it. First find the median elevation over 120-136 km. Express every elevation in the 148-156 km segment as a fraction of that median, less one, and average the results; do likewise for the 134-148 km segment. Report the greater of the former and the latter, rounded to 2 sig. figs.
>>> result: -0.15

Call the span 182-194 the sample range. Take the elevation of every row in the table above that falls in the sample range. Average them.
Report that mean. 7.2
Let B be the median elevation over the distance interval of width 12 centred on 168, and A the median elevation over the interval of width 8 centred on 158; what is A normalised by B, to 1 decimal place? 1.0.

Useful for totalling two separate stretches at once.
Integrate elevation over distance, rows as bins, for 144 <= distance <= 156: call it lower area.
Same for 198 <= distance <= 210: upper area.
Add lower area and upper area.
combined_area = 218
